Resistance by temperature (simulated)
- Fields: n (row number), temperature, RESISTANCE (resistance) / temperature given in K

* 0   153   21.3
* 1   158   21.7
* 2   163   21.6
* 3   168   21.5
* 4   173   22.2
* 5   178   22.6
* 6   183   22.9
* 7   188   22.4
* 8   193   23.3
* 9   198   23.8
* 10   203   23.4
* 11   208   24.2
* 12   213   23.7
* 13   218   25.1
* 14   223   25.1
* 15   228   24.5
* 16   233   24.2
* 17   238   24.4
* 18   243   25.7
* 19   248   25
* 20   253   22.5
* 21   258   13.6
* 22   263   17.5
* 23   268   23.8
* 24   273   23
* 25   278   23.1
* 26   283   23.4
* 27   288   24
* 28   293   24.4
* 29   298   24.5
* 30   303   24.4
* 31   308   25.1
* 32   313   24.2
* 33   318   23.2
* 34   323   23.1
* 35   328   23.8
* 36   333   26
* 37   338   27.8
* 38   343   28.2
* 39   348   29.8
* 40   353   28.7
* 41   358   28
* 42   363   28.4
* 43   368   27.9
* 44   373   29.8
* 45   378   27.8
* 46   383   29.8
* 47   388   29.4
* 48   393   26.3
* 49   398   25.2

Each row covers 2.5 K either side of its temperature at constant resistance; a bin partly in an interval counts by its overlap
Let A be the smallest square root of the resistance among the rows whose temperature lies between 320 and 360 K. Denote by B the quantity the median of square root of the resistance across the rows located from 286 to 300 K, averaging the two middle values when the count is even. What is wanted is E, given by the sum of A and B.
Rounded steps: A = 4.81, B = 4.94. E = 9.75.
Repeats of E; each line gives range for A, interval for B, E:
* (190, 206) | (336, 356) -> 10.16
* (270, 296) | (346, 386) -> 10.14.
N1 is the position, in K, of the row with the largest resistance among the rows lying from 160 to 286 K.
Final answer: 243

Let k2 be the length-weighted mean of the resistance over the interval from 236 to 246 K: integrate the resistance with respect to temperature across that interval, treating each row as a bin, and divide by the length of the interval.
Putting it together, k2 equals 25.1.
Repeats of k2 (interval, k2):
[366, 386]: 28.9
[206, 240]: 24.5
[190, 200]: 23.5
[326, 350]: 27.1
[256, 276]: 19.7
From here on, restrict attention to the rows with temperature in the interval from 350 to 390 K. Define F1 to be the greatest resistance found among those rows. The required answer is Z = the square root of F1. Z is 5.46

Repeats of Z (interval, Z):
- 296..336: 5.10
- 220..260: 5.07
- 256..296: 4.94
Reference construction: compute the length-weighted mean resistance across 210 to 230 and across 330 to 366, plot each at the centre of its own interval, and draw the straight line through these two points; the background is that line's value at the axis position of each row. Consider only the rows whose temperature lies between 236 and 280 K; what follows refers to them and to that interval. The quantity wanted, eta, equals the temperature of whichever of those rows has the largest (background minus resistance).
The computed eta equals 258 K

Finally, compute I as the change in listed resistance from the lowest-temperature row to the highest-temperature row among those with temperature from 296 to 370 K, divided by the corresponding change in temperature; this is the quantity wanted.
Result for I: 0.05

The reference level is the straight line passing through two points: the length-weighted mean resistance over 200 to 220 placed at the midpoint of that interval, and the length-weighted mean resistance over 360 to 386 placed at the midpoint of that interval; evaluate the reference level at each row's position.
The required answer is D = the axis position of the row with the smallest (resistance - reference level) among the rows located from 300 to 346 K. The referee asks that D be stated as 323 K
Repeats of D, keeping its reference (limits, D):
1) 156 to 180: 168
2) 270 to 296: 278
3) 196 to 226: 203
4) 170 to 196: 188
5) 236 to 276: 258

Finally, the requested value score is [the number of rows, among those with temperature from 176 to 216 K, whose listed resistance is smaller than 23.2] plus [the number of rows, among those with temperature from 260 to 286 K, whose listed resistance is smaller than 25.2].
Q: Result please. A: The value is 8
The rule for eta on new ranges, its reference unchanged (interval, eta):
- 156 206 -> 168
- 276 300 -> 278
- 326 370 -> 328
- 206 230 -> 213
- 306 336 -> 323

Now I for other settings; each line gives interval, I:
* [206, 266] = -0.12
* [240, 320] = -0.03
